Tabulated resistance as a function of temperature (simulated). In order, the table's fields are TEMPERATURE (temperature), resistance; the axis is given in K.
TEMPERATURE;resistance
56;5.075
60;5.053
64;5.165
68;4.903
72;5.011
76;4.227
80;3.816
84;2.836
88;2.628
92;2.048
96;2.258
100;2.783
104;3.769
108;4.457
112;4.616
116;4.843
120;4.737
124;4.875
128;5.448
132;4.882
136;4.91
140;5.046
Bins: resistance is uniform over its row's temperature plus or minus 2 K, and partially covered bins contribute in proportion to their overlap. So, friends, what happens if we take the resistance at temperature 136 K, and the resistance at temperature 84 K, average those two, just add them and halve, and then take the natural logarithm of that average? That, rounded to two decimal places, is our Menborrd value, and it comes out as 1.35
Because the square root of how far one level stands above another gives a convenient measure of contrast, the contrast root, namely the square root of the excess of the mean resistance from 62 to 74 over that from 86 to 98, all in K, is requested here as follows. 1.65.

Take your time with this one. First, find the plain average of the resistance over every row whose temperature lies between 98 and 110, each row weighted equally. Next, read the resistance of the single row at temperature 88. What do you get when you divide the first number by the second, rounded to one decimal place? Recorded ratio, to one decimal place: 1.4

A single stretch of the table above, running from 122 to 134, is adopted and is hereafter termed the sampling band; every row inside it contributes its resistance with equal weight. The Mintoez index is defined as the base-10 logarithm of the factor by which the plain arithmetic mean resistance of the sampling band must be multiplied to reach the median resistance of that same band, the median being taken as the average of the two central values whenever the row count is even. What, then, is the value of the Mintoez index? -0.016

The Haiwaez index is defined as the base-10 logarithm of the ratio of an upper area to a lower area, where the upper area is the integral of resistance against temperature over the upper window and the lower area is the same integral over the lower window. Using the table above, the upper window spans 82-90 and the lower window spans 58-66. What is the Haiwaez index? -0.27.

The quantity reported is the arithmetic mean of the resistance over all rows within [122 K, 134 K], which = 5.1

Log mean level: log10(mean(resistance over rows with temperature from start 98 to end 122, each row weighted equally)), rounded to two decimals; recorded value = 0.62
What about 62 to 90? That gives 0.61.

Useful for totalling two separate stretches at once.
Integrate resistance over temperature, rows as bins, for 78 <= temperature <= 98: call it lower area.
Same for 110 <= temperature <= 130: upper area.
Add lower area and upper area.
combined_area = 152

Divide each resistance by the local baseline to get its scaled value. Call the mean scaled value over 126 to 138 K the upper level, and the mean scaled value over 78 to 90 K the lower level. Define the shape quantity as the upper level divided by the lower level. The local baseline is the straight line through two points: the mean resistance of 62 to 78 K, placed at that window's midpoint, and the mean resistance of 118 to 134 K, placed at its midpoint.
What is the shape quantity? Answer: 1.6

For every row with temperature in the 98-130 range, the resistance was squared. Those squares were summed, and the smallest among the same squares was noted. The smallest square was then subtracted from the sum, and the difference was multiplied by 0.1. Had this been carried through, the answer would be 15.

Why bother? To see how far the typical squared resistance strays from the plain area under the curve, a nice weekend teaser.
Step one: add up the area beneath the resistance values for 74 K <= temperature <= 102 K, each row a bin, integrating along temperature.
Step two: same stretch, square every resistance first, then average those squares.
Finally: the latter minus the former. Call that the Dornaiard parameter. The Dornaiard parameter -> -73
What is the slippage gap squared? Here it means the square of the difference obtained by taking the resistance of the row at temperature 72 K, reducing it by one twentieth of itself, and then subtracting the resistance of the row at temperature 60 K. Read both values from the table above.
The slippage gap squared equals 0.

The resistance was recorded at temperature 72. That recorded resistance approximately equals 5.011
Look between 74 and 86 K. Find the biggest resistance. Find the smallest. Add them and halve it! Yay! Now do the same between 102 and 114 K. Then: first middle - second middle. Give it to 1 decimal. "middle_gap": -0.7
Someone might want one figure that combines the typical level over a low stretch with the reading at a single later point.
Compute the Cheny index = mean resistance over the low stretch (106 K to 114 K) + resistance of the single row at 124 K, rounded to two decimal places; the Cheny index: 9.41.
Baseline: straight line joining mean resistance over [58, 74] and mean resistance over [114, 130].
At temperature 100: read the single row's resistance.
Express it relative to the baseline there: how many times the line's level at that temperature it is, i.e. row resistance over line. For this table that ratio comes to 0.56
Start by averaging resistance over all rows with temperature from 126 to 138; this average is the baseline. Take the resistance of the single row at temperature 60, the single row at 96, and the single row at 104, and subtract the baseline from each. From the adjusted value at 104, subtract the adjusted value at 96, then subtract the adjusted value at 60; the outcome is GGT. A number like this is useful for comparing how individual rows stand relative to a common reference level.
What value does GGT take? 1.5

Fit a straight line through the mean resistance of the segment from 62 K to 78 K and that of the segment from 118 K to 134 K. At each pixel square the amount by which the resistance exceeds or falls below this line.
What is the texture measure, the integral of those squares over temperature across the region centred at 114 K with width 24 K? 7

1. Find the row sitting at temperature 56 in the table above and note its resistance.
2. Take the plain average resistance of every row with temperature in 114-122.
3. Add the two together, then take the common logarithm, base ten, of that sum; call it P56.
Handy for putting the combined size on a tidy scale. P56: 0.99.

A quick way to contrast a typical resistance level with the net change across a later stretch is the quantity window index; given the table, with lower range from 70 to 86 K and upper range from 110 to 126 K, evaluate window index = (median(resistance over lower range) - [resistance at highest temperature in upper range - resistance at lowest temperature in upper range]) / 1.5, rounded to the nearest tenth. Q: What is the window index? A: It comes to 2.5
